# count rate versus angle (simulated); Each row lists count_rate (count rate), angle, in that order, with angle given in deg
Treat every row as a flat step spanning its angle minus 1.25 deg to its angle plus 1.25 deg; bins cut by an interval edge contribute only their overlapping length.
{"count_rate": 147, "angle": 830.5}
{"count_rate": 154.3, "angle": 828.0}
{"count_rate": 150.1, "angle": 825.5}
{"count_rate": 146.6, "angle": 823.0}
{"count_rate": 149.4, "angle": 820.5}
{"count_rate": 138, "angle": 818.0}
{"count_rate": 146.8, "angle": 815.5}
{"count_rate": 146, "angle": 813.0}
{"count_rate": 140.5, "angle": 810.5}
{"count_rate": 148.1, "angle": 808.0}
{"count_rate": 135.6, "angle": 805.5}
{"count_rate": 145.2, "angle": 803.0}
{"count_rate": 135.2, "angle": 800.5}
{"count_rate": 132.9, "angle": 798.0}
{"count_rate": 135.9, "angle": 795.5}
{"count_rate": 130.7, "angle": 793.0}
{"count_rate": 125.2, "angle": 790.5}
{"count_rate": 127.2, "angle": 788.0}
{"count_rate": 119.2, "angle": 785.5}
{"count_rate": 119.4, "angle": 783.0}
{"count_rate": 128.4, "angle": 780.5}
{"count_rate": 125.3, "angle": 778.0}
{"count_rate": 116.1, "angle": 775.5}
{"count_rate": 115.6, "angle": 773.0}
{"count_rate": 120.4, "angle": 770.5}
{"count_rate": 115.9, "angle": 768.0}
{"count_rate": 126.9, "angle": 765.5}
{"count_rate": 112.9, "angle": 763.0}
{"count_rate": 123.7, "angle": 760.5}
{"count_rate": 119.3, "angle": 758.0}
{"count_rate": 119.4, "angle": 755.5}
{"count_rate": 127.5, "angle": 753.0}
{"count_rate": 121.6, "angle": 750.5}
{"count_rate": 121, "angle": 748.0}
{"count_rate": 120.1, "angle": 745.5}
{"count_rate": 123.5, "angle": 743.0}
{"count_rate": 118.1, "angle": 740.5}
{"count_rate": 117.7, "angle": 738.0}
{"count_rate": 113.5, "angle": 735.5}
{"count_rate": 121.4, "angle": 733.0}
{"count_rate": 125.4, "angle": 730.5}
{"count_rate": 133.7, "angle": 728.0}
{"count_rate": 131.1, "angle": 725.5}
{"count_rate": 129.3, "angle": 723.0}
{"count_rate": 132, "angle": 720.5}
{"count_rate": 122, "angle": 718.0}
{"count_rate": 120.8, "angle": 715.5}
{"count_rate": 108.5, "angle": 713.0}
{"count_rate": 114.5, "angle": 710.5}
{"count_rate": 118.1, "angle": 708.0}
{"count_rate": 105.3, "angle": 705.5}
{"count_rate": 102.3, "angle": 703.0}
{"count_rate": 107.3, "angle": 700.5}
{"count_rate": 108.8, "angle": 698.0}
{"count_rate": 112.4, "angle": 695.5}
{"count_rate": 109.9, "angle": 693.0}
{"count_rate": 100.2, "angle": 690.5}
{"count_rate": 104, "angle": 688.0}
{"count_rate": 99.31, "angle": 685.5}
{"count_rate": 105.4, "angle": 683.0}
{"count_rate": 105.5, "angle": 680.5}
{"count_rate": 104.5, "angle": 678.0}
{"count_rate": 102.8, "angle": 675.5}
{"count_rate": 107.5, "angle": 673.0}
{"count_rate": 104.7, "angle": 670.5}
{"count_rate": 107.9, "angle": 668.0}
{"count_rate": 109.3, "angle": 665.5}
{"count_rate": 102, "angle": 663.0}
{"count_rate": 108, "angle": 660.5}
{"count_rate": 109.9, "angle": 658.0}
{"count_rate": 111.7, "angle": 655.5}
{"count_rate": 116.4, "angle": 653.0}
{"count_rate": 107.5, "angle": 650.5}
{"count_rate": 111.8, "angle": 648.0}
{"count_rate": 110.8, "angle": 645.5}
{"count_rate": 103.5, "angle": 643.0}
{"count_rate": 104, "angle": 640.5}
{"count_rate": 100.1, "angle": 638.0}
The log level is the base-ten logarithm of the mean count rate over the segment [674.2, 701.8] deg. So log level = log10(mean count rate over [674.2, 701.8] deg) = 2.02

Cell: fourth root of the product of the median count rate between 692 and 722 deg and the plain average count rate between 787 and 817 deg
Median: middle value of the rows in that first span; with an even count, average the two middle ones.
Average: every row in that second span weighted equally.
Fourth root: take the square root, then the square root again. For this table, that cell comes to 11.1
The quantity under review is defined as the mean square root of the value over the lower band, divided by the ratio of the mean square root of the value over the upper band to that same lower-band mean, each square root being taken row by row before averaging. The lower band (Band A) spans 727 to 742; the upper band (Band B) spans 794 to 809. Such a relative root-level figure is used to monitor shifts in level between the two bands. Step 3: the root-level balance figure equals 10.32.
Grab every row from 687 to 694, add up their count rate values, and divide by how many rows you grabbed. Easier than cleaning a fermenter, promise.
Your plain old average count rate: 105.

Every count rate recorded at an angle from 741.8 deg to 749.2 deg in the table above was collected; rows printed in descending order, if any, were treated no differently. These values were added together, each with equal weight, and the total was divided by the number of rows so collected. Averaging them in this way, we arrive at 122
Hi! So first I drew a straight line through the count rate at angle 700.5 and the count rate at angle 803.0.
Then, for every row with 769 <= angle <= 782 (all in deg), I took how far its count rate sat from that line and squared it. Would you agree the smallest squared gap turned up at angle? 780.5 deg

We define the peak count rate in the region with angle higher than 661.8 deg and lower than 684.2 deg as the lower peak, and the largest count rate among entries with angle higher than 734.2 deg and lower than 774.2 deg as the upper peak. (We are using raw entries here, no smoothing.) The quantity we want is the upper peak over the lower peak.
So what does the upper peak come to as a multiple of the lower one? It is 1.17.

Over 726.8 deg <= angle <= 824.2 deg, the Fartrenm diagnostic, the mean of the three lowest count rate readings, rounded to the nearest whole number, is 114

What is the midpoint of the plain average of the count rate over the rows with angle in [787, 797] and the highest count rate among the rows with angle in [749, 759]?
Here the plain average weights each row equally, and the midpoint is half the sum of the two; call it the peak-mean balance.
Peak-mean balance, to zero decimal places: 129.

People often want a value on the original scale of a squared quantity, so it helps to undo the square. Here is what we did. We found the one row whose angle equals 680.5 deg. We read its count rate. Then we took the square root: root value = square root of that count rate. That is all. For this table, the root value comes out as 10.3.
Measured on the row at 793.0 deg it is 11.4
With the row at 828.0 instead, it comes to 12.4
